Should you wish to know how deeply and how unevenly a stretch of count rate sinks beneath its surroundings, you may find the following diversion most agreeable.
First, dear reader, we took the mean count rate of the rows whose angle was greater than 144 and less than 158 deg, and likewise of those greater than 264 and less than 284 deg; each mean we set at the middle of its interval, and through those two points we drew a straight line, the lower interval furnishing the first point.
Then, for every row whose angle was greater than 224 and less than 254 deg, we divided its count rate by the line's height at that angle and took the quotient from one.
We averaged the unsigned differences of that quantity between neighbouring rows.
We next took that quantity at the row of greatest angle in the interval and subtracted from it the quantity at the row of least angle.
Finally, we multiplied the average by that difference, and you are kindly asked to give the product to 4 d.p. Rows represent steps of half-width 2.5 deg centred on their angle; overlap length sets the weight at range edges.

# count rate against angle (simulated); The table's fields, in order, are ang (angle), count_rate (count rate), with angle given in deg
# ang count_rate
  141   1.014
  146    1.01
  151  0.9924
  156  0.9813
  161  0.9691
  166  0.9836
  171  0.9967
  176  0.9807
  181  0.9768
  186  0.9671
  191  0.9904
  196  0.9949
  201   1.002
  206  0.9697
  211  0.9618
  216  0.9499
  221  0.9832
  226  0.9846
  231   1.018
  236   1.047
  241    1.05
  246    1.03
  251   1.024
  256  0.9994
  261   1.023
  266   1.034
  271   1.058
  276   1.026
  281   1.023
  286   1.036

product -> -0.0005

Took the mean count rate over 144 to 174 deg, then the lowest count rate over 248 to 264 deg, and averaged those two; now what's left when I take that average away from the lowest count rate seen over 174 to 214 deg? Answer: -0.032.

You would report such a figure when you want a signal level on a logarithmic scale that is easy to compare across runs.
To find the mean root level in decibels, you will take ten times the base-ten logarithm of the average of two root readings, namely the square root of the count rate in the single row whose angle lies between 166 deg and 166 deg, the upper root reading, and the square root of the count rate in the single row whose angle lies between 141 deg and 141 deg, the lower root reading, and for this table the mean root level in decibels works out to -0.003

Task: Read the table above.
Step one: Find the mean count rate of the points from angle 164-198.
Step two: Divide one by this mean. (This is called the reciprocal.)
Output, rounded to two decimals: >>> 1.02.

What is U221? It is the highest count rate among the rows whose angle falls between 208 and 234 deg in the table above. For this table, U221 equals 1.018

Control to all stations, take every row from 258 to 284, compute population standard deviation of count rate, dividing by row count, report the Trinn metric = 0.013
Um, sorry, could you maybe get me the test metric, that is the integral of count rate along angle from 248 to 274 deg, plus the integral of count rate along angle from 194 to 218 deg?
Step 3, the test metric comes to 50.1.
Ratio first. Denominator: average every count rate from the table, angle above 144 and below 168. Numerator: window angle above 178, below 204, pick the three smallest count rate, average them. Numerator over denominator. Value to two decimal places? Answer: 0.99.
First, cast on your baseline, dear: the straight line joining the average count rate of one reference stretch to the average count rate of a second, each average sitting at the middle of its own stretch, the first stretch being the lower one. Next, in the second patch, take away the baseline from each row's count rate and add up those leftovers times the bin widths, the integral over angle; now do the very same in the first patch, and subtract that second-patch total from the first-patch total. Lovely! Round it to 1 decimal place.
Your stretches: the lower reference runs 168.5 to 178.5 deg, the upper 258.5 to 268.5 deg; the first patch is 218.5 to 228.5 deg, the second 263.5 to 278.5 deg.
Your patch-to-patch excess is -0.4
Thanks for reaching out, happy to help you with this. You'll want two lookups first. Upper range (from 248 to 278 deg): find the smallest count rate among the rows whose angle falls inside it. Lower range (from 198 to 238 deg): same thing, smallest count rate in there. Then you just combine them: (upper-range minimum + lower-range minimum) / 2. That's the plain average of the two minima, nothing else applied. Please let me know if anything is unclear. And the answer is 0.975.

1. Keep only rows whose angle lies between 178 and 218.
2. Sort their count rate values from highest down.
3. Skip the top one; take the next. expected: 0.9949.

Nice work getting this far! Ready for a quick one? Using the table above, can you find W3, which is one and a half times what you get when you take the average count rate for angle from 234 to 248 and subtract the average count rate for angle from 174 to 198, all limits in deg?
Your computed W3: 0.09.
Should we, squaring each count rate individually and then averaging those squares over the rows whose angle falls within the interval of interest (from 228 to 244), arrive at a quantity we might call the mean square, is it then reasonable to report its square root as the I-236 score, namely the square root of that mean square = 1.04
